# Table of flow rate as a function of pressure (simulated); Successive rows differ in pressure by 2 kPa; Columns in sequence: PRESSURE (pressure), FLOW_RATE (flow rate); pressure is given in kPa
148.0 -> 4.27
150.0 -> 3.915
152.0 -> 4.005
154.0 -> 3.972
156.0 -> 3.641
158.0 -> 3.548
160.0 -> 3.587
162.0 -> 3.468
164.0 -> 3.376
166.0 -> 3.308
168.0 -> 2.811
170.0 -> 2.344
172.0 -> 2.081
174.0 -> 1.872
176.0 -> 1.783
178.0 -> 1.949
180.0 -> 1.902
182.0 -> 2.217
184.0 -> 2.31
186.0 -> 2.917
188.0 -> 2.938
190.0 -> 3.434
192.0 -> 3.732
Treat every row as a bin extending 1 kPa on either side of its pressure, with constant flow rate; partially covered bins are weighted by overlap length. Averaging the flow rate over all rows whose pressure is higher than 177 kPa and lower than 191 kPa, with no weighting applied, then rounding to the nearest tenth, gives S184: 2.5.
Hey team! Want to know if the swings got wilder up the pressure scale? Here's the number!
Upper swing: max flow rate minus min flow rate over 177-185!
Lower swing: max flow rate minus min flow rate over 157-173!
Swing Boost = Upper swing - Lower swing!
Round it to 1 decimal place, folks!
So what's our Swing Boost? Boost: -1.1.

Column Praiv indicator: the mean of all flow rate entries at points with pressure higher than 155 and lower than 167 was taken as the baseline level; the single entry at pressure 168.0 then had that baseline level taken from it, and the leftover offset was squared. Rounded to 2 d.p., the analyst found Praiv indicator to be 0.46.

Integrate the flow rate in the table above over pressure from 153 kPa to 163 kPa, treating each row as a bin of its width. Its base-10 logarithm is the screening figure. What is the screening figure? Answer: 1.56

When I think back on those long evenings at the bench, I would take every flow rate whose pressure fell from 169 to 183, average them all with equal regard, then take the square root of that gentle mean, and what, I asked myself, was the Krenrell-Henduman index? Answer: 1.4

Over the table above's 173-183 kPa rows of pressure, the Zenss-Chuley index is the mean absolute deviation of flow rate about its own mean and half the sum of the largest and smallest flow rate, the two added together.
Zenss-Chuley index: 2.1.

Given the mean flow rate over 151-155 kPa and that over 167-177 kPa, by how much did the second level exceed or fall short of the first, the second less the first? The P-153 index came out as -1.8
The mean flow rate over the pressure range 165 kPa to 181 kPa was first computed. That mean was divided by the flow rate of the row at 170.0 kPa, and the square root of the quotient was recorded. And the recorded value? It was 0.98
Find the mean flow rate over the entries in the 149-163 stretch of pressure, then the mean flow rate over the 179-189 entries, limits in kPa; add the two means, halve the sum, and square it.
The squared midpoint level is 10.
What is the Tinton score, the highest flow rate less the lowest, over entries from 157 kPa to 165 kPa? 0.21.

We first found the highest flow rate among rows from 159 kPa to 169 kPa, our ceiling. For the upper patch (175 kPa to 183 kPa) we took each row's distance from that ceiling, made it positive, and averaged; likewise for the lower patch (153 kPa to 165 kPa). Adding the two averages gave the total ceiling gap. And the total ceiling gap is 1.8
